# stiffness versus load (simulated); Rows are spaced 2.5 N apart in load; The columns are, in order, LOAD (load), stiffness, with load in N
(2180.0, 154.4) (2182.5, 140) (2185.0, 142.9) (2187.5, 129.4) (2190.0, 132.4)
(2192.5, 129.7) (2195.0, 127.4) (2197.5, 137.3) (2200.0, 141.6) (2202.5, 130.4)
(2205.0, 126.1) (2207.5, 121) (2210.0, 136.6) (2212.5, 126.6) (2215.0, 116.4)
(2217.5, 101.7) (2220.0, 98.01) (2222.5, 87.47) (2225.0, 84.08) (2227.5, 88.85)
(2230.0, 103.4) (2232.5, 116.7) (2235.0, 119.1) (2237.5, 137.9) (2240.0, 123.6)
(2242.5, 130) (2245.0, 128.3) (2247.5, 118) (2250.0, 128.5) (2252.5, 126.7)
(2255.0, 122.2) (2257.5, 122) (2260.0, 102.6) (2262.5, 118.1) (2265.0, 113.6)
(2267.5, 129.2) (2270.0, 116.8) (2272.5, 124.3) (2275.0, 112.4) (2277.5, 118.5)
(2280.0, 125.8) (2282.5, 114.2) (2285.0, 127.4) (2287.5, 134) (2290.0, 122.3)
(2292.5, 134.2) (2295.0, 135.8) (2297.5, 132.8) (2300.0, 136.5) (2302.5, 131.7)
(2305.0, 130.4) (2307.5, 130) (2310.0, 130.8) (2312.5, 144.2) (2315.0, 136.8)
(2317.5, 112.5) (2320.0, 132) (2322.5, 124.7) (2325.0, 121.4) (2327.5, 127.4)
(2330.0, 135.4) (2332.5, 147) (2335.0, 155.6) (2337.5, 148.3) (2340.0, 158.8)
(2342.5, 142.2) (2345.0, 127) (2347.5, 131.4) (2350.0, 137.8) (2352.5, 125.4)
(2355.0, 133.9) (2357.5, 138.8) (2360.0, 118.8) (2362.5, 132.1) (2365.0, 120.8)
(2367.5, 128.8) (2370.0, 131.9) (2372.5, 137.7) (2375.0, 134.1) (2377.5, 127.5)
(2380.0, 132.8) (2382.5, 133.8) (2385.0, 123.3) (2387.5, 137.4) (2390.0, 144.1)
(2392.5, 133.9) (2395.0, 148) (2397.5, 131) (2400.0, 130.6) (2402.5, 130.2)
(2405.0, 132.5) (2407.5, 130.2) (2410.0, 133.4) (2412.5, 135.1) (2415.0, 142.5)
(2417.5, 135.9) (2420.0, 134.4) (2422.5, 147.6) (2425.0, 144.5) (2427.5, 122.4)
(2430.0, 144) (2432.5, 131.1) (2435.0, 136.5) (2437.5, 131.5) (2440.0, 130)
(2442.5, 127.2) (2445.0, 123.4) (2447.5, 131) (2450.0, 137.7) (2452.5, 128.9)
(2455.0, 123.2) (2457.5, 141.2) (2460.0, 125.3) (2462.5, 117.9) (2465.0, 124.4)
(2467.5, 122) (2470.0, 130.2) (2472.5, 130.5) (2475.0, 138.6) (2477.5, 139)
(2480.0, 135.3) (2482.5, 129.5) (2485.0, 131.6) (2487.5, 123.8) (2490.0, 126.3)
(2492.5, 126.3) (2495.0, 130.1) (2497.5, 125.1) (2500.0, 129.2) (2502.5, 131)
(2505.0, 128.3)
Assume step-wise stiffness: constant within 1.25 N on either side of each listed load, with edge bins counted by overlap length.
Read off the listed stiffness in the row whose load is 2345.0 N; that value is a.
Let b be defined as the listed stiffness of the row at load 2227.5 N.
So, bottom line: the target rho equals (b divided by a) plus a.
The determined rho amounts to 128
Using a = 127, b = 88.85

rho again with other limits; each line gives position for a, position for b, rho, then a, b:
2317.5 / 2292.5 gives 114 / 112.5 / 134.2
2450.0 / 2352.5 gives 139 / 137.7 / 125.4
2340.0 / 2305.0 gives 160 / 158.8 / 130.4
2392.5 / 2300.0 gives 135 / 133.9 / 136.5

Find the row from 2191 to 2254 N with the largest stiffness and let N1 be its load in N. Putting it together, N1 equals 2200.0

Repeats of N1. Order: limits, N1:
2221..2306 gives 2237.5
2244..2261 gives 2250.0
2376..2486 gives 2395.0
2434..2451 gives 2450.0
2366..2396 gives 2395.0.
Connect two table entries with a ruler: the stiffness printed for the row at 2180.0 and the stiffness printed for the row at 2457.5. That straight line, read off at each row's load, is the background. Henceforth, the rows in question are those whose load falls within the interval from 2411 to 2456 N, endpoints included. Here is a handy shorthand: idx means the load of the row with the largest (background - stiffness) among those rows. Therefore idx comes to 2427.5 N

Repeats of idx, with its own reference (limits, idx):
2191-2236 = 2225.0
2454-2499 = 2462.5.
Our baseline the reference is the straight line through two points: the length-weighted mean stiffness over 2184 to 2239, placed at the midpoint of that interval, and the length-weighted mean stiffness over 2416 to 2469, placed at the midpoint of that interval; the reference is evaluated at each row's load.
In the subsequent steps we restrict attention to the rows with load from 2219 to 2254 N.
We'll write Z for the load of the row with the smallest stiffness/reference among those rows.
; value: 2225.0 N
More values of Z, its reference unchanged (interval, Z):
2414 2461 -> 2455.0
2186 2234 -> 2225.0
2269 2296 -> 2275.0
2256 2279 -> 2260.0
